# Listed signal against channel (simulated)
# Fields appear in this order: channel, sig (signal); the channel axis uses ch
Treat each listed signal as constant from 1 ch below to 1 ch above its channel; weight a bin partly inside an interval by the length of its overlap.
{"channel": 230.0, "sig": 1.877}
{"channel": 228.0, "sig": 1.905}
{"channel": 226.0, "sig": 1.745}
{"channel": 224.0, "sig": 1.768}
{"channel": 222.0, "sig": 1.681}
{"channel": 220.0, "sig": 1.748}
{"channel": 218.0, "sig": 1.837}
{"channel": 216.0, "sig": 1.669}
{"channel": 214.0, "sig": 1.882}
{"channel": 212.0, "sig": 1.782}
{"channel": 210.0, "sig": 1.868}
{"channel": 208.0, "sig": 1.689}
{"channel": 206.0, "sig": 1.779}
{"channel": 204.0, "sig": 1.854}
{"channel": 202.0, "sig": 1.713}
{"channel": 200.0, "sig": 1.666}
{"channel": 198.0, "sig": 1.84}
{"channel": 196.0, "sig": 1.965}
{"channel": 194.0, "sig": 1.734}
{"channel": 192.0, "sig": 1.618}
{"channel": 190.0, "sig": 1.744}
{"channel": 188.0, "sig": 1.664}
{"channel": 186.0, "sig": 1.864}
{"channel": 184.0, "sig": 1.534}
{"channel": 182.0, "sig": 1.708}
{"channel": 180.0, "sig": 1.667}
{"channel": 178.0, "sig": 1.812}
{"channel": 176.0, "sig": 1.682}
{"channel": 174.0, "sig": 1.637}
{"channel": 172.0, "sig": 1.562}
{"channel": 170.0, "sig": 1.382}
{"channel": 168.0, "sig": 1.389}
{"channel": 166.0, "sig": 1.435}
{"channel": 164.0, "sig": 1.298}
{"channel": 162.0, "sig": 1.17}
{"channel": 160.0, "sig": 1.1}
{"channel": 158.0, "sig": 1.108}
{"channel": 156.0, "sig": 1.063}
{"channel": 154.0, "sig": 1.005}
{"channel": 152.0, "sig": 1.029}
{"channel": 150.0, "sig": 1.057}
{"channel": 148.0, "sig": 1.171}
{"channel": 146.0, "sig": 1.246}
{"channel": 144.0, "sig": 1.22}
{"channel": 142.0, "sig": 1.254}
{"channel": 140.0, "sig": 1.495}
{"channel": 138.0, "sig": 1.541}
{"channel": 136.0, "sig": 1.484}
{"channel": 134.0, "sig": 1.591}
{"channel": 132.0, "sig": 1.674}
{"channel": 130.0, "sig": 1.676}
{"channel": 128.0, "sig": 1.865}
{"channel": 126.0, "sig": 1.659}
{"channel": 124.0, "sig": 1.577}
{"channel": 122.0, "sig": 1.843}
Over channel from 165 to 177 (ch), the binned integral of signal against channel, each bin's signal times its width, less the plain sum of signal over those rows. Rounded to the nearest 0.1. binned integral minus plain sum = 9.1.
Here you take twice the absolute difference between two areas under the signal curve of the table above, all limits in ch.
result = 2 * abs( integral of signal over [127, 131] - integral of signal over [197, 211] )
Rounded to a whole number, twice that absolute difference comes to 35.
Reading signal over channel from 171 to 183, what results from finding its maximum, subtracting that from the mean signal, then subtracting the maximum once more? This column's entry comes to -1.95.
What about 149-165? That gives -1.49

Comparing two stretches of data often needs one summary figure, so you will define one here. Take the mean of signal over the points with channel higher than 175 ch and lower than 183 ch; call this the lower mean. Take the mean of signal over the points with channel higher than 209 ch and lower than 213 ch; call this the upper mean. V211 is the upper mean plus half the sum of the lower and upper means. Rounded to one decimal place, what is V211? 3.6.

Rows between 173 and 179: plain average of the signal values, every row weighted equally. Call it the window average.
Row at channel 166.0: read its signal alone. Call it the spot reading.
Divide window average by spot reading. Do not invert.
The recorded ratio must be 1.2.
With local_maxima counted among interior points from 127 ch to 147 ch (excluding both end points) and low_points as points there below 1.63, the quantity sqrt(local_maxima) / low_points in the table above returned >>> 0.14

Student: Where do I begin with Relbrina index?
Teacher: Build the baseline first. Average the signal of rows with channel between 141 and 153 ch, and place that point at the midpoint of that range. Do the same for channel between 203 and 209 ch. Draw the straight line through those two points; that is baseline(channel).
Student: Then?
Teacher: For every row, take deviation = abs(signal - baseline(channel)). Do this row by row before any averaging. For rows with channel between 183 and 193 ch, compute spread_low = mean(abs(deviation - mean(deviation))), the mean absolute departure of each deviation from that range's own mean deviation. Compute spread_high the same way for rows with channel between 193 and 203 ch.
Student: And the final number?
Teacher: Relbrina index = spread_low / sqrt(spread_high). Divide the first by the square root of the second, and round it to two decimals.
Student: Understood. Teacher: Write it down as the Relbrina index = 0.31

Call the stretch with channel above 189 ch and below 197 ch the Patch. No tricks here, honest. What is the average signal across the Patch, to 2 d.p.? 1.77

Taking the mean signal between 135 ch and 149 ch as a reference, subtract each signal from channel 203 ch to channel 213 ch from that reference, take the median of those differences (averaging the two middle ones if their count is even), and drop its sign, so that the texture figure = 0.44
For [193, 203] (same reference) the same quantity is 0.39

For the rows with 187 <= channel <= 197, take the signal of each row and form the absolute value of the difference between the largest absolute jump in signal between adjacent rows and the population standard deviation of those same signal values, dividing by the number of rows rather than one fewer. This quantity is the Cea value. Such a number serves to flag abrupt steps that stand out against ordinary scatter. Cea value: 0.11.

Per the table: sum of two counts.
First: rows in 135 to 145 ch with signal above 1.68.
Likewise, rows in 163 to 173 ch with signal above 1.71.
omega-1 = 0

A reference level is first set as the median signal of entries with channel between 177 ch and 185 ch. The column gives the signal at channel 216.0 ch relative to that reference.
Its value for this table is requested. 0.0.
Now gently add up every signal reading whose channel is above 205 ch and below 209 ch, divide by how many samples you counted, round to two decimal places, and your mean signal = 1.73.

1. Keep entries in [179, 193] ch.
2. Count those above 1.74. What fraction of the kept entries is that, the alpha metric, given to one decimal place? 0.3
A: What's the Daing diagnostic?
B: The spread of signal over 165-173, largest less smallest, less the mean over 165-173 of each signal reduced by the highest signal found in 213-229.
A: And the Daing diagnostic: 0.64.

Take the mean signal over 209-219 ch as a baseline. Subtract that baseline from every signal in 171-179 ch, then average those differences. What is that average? -0.13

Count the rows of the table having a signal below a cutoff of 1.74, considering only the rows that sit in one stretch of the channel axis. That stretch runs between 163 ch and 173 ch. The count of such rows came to 5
